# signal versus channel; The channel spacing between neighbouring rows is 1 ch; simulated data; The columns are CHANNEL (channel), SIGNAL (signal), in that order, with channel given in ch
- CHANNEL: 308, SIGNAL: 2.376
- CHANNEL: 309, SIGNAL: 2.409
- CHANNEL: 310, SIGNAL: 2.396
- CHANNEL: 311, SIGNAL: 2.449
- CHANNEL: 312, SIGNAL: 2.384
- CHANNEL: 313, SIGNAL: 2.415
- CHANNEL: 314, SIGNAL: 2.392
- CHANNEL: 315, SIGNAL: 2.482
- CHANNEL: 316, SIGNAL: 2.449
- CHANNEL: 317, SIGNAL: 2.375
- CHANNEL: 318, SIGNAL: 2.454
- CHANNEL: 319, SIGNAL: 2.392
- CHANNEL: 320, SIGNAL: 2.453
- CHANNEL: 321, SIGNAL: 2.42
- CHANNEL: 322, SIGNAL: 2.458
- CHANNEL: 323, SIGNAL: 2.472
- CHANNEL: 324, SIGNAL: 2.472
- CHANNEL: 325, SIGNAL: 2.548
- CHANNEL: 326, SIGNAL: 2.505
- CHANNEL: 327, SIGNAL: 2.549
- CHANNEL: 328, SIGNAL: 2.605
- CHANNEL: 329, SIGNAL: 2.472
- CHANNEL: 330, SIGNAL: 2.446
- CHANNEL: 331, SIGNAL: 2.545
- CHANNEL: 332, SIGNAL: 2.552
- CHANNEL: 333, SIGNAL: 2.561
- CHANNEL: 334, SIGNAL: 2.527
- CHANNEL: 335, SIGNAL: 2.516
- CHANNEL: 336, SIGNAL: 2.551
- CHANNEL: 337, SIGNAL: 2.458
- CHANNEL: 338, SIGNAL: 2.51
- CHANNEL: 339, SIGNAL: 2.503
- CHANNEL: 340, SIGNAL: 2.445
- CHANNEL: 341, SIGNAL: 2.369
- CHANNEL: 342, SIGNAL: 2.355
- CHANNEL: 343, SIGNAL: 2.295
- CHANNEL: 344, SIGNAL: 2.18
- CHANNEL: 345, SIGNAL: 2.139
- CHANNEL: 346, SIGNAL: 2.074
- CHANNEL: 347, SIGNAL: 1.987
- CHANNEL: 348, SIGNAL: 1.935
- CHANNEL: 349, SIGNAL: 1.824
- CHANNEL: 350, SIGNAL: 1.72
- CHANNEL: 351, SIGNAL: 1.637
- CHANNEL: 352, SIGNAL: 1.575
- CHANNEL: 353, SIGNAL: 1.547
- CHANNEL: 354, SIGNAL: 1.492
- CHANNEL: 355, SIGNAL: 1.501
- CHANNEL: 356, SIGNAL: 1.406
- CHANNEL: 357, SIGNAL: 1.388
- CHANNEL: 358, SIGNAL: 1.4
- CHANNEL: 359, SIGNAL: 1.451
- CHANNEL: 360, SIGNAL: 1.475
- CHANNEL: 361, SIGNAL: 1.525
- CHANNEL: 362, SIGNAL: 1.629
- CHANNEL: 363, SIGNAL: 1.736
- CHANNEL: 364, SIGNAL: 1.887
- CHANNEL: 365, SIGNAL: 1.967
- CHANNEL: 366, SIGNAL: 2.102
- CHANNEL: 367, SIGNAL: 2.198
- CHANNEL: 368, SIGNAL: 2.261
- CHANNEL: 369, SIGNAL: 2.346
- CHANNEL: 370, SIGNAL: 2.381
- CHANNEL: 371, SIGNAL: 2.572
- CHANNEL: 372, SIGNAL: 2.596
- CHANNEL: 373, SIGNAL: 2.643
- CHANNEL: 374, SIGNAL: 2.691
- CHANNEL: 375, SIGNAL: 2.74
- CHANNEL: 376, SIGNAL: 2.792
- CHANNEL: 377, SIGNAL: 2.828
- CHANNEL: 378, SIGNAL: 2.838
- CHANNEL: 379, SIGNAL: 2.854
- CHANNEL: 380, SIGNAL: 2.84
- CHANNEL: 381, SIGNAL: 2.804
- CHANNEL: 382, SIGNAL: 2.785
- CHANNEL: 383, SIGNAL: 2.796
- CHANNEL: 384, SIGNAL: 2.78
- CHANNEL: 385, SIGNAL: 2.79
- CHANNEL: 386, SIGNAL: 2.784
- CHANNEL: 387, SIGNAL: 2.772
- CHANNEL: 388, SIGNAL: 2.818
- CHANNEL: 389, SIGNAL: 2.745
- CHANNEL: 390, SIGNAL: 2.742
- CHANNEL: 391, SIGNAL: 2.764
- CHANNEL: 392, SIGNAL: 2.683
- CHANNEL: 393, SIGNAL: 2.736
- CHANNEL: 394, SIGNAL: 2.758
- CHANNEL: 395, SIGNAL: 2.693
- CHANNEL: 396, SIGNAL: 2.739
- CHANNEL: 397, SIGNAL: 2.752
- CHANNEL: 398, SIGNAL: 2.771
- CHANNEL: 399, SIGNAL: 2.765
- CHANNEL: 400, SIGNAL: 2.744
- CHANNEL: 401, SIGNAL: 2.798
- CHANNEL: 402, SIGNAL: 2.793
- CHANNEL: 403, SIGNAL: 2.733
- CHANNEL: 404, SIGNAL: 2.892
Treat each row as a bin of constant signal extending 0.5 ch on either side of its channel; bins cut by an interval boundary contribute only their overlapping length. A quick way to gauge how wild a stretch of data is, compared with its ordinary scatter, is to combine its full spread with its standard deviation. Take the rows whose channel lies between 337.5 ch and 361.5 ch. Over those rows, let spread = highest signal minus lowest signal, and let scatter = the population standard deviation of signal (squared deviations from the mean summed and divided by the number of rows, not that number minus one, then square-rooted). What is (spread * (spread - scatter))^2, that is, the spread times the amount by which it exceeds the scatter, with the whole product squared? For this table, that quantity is 0.67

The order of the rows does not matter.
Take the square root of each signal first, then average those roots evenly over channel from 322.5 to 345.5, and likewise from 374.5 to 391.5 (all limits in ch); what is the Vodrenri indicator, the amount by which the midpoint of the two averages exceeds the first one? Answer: 0.052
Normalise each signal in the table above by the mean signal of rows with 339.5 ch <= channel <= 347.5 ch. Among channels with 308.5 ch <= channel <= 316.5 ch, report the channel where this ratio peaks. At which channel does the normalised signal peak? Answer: 315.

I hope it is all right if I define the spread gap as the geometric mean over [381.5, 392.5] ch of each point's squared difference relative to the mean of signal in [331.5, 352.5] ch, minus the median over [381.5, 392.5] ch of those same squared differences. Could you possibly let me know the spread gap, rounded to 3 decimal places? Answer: -0.013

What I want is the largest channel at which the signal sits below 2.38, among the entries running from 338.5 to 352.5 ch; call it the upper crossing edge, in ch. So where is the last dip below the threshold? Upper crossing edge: 352 ch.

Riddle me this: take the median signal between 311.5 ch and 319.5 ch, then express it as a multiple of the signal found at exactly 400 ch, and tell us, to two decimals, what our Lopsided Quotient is 0.88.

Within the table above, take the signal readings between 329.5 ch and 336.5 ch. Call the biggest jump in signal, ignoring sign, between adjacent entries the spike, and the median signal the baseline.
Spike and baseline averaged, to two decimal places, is 1.32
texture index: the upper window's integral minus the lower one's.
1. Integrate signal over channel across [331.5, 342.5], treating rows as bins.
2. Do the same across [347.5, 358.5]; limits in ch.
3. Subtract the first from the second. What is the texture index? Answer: -10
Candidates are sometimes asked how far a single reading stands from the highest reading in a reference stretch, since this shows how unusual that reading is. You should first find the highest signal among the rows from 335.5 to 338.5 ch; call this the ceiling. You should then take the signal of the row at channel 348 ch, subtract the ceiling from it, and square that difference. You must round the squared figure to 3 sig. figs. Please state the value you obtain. 0.379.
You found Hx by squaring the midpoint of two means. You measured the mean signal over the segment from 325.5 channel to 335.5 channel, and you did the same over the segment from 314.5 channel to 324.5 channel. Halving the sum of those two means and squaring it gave 6.2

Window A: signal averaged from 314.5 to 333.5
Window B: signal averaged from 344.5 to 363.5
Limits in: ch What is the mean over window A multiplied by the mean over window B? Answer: 4.1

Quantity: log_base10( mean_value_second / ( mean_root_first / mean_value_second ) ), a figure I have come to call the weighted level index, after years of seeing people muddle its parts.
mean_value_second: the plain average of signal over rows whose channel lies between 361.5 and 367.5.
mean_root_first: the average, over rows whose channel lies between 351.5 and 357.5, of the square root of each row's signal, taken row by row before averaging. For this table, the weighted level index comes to 0.48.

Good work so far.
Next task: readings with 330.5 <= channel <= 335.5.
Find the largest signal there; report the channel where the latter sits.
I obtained 333 ch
